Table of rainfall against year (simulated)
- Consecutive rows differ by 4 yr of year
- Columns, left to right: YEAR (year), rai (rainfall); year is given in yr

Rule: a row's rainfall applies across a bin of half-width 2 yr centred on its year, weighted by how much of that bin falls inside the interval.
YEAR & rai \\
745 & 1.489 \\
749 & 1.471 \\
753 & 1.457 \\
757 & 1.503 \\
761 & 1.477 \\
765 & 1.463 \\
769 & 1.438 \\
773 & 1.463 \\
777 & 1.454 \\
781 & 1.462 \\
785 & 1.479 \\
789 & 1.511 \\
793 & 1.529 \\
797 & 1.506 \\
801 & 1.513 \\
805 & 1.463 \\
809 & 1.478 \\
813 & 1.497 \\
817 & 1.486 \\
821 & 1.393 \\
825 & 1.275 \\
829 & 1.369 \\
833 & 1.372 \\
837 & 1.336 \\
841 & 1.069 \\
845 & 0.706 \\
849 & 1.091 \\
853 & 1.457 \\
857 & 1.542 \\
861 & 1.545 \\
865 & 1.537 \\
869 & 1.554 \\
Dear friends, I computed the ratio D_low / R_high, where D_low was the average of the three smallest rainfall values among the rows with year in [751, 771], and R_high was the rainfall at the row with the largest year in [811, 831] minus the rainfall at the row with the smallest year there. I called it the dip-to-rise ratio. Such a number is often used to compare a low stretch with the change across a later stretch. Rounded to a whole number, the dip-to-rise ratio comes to -11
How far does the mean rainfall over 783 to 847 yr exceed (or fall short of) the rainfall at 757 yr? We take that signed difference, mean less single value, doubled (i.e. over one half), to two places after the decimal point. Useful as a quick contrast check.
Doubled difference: -0.26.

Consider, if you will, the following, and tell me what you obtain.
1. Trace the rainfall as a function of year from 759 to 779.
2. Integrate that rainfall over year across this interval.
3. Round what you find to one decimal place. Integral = 29.2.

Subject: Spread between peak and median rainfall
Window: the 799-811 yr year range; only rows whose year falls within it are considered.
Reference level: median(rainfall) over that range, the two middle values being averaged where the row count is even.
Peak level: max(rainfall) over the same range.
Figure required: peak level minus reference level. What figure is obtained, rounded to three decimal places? 0.035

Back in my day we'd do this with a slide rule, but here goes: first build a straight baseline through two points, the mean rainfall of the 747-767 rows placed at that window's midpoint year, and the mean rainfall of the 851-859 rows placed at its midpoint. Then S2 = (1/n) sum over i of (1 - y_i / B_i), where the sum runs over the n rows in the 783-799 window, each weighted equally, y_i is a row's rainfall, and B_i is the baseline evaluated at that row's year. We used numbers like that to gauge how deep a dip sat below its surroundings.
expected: -0.016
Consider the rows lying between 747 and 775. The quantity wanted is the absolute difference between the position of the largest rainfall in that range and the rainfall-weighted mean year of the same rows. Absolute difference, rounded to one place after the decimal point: 4.0 yr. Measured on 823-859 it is 16.0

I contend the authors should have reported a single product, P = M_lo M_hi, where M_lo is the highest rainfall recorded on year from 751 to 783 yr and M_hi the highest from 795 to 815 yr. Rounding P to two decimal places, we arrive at 2.27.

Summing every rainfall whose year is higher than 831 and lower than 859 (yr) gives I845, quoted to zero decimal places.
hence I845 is 9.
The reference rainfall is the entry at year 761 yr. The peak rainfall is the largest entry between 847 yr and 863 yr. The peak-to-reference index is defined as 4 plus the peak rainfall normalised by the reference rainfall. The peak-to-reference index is 5.05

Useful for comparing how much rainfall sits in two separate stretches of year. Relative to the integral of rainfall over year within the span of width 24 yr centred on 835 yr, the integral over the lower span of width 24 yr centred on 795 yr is 1.26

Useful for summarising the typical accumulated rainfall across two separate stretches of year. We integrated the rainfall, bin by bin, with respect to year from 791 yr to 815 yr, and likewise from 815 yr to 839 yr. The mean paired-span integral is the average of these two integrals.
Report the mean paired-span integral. 34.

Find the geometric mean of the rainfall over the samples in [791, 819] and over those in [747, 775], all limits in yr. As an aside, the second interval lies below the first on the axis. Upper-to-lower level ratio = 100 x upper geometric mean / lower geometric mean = 102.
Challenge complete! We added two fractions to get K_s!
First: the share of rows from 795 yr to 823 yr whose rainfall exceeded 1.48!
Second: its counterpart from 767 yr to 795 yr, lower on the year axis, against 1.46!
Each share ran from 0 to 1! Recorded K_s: 1.3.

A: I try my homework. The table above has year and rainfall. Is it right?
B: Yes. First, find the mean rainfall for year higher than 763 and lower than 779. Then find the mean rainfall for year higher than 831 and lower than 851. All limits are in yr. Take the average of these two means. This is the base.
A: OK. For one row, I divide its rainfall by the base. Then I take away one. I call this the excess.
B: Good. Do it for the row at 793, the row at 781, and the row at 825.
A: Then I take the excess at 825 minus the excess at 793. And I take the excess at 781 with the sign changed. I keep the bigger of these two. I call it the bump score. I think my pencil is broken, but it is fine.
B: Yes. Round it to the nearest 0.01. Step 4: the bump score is -0.14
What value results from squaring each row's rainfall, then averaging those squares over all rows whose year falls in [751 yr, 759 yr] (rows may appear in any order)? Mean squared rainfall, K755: 2.19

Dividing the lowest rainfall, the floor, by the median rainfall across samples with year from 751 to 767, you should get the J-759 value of 0.991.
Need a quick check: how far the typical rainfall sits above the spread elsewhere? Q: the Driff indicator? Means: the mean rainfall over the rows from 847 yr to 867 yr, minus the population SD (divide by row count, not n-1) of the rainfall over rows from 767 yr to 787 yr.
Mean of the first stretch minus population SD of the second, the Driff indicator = 1.4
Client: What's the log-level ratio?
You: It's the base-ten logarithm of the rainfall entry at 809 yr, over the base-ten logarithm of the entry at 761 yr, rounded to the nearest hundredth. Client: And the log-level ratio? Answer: 1.00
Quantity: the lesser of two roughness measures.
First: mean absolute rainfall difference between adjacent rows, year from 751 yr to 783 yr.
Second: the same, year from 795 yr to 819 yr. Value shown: 0.020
